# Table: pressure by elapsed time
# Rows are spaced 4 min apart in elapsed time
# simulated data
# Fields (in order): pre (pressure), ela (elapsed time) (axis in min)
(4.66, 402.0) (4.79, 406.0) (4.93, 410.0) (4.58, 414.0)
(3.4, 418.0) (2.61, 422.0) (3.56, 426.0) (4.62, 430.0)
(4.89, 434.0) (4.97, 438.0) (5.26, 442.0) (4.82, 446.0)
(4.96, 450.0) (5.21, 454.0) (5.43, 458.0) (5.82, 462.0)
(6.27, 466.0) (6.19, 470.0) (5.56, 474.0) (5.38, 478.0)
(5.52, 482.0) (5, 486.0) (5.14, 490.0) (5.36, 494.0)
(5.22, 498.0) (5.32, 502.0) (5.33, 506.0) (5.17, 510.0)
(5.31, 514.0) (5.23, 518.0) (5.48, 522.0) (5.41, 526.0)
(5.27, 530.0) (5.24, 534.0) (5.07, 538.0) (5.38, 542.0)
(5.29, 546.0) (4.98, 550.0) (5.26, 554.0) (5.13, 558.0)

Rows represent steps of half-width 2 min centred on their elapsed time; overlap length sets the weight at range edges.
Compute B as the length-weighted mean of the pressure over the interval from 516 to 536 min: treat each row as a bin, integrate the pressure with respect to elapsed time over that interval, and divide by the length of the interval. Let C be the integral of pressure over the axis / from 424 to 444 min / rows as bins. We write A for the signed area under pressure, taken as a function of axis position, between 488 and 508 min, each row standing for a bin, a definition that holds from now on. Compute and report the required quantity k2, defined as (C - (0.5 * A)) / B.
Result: 8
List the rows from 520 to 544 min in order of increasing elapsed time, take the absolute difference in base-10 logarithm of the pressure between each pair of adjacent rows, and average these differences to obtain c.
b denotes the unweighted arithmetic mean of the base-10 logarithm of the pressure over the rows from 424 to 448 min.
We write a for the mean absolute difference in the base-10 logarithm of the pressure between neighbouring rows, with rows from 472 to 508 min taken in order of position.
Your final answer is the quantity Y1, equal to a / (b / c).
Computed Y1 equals 0.0003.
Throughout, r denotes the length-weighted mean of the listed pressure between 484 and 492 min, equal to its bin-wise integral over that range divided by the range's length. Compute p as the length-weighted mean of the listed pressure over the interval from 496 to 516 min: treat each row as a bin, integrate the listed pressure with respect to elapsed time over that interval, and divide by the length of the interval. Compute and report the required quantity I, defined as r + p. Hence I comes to 10.3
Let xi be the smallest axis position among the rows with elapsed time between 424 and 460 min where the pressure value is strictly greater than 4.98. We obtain 442.0 min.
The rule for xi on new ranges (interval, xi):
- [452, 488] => 454.0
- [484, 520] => 486.0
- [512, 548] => 514.0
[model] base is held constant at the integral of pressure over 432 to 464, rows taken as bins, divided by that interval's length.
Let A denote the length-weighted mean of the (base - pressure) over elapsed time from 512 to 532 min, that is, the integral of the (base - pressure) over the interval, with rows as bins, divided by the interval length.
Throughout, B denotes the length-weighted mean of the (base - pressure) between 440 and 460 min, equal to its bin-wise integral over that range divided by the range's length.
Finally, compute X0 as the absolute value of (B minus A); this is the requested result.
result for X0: 0.2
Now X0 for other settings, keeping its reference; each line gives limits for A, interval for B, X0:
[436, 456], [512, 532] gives 0.3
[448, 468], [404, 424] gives 1.5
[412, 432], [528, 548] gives 1.5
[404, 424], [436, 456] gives 1.0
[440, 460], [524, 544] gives 0.1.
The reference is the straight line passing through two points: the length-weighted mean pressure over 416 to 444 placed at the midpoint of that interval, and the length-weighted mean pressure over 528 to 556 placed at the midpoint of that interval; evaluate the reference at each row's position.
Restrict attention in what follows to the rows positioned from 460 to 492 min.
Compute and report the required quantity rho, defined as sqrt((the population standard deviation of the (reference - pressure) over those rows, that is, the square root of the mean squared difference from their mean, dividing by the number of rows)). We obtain 0.709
